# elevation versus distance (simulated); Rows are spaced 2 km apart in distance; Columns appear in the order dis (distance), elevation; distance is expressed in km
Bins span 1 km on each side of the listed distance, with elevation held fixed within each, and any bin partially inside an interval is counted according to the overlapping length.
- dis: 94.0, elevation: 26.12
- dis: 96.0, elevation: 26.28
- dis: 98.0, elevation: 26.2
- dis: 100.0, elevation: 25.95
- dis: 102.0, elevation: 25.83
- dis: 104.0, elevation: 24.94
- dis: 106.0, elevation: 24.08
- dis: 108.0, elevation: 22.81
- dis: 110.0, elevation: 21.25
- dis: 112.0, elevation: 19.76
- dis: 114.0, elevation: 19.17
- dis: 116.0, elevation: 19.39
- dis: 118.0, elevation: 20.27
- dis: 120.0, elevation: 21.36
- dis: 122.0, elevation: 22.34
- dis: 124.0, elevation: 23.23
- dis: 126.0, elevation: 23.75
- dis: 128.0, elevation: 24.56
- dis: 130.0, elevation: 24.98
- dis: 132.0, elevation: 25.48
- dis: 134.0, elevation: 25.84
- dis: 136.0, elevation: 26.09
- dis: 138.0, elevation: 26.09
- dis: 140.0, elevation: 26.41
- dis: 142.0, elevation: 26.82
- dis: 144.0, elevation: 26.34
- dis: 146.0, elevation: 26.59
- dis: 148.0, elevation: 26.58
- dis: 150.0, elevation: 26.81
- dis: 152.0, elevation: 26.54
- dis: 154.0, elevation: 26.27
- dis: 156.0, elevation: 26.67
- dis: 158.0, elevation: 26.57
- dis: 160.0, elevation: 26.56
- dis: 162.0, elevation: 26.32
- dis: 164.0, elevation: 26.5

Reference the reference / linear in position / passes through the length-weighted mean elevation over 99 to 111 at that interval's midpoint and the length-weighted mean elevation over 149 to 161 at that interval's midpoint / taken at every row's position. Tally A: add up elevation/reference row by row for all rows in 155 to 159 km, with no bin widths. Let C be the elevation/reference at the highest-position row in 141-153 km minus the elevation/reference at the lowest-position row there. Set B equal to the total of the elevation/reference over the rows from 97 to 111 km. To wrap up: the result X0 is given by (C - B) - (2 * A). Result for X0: -11.1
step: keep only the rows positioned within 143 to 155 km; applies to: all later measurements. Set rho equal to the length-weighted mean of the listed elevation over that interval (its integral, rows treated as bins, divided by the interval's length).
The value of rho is 26.5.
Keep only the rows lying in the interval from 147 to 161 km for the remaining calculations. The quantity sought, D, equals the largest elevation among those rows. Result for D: 26.81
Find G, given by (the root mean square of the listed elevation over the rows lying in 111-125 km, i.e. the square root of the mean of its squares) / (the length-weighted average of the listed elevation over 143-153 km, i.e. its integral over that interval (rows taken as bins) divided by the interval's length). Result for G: 0.78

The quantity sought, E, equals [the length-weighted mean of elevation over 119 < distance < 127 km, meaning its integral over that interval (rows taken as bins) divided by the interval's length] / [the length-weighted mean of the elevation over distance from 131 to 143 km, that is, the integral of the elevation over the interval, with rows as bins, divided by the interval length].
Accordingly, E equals 0.87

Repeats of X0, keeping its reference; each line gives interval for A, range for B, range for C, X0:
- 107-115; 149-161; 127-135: -12.8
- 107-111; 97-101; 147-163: -5.8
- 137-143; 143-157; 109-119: -13.2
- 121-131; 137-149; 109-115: -15.6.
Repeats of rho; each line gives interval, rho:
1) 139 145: 26.5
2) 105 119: 21.0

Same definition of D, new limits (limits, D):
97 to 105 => 26.2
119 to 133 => 25.48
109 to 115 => 21.25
